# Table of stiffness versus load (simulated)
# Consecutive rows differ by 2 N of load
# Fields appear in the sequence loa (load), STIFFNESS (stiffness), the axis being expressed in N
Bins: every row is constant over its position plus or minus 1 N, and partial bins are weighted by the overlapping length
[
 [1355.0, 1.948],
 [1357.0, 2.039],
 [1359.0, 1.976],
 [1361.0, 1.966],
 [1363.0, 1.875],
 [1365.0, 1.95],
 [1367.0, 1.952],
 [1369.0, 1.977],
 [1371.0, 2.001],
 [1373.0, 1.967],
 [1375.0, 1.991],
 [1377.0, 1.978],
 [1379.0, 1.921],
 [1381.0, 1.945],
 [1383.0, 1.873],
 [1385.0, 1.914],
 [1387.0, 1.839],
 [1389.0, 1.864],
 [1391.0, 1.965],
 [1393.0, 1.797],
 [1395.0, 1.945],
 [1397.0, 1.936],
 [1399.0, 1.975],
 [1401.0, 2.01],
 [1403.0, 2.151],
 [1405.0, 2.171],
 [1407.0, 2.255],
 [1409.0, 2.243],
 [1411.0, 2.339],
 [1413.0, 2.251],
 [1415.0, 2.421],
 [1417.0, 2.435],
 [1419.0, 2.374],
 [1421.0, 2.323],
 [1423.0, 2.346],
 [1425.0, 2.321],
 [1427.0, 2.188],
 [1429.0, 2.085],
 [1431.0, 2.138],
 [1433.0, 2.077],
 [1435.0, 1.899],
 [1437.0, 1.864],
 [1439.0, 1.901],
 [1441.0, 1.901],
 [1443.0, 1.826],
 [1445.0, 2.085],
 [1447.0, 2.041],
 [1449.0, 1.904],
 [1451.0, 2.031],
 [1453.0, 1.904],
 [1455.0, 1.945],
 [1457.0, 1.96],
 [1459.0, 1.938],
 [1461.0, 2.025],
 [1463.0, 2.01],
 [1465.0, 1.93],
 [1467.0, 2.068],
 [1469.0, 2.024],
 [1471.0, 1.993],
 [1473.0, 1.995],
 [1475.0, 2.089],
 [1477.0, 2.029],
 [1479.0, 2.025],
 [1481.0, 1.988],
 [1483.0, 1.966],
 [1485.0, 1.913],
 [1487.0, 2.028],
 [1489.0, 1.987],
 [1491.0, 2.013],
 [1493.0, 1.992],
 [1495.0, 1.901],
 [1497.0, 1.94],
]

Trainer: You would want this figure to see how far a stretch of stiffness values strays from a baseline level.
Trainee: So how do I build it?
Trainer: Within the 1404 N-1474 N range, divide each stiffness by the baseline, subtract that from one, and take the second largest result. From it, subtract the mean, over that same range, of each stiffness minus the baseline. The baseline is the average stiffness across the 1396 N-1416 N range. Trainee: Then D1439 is 0.227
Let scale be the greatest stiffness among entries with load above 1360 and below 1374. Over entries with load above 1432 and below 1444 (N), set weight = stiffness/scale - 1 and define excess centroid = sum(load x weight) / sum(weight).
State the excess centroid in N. 1440.3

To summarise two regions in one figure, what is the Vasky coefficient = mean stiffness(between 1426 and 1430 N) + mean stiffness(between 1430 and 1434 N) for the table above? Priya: 4.2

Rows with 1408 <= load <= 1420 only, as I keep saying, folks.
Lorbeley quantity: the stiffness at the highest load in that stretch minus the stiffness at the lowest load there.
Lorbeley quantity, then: 0.13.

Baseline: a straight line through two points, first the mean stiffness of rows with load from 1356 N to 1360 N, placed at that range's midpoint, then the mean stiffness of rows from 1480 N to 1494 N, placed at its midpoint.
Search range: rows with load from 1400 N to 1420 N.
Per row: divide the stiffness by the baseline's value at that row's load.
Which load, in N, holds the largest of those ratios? 1417.0 N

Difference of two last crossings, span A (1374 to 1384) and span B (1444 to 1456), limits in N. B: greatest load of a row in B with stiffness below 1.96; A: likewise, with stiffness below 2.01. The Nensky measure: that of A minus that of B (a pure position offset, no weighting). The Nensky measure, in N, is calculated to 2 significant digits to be -72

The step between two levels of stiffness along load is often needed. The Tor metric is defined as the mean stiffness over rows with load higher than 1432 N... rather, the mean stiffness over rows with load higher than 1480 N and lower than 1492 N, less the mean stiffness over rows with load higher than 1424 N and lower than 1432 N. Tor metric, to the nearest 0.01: -0.20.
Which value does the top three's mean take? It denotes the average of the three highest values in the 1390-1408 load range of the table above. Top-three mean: 2.19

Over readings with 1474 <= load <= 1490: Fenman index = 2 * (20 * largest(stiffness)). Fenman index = 84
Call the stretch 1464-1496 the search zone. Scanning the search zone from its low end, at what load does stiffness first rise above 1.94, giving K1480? 1467.0 N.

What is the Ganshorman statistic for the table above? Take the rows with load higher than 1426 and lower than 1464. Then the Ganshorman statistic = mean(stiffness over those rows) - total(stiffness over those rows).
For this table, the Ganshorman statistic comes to -35.7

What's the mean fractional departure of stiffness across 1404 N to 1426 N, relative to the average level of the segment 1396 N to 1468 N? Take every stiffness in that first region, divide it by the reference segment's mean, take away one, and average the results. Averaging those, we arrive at 0.11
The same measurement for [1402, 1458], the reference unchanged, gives 0.01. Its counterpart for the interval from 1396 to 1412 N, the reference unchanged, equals 0.02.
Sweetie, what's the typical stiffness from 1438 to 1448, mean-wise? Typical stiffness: 1.95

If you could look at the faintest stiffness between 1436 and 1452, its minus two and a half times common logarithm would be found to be -0.65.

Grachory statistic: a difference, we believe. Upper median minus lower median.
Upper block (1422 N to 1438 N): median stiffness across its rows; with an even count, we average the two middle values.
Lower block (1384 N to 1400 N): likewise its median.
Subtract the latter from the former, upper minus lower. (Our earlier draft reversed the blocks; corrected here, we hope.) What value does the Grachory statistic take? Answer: 0.19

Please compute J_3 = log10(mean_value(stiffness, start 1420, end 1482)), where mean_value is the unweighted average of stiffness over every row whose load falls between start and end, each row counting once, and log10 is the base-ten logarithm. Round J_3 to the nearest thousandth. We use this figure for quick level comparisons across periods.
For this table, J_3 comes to 0.307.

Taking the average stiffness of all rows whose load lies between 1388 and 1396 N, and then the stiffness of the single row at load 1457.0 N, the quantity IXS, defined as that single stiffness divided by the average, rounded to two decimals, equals 1.04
